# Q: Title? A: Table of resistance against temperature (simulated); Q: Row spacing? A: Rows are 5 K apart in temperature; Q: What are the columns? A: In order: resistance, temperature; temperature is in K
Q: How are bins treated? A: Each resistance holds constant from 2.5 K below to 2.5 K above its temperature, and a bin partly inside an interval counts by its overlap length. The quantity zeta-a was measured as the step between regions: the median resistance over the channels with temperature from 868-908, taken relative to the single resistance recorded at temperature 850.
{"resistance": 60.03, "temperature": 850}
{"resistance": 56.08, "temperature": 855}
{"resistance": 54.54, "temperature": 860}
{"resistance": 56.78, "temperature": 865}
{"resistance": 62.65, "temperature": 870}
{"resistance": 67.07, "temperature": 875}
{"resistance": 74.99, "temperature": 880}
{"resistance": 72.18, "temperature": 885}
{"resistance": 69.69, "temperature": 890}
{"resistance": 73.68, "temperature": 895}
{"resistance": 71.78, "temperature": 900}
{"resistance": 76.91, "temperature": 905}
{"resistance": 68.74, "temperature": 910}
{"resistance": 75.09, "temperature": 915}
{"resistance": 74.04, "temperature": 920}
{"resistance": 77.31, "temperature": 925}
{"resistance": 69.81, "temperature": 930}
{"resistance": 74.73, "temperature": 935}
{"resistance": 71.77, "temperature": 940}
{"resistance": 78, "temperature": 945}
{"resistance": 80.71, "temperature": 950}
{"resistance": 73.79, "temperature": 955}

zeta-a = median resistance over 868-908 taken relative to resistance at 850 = 12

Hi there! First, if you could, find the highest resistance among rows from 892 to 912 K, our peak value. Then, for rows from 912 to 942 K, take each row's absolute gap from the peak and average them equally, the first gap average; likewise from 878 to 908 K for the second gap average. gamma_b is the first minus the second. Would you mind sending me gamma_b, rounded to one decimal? -0.5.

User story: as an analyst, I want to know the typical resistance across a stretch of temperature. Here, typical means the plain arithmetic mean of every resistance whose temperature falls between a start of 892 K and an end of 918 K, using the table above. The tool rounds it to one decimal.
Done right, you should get 73.2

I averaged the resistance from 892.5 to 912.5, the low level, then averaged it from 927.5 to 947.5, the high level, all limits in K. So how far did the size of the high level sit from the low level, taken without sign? 1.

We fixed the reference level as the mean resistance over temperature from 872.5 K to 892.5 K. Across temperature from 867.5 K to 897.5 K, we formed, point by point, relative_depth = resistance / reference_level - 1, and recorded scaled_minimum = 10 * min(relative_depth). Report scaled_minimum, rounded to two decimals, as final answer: -1.17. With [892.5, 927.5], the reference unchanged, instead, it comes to -0.32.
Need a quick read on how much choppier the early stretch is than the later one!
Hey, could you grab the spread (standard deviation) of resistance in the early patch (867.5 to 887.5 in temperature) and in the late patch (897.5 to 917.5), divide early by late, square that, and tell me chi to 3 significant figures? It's 2.29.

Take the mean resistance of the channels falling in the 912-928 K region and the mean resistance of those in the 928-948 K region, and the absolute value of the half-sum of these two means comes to 74.5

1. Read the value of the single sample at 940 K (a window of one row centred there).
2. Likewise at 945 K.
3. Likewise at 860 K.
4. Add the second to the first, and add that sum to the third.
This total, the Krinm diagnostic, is 204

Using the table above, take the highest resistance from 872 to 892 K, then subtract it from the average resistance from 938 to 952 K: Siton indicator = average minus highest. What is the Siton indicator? 2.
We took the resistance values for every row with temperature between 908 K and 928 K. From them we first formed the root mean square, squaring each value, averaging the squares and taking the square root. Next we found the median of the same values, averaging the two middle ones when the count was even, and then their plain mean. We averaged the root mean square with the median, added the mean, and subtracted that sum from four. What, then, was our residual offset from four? -144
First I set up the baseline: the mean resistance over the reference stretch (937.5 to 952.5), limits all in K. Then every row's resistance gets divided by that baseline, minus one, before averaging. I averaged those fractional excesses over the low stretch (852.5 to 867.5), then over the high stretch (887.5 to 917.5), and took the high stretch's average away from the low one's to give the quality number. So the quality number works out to -0.22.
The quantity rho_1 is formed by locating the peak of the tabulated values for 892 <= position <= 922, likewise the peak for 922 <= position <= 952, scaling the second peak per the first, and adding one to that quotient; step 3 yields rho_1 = 2.05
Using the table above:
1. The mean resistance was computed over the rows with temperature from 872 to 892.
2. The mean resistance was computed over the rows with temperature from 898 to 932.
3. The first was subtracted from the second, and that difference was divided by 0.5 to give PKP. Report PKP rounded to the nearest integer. 5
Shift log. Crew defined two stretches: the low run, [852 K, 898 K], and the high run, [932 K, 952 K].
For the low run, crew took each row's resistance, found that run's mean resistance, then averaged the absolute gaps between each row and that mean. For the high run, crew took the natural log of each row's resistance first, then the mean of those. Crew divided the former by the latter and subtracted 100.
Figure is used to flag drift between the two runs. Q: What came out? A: -98.4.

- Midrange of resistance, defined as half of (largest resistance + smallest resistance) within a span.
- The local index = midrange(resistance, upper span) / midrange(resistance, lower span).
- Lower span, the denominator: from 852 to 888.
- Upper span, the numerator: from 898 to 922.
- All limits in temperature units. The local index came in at 1.12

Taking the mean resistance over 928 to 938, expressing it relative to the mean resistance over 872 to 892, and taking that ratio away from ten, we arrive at 8.98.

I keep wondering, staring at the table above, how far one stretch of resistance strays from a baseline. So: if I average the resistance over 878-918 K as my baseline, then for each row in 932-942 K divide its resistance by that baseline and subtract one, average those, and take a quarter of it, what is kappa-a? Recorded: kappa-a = 0.001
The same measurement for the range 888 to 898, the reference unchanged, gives -0.004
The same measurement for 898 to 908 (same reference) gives 0.005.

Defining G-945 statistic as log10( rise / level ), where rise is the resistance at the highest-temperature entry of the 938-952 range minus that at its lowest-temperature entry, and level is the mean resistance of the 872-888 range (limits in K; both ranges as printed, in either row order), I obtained -0.90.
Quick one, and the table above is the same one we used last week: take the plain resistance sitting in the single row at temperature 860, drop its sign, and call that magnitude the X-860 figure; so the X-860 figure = 55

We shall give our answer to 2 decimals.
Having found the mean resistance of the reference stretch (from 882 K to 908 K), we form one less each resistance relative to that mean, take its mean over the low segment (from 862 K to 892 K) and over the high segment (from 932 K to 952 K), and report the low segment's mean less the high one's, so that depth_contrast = 0.12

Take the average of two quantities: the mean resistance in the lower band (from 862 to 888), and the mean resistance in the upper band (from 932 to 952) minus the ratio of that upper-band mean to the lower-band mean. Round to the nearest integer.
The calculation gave 71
